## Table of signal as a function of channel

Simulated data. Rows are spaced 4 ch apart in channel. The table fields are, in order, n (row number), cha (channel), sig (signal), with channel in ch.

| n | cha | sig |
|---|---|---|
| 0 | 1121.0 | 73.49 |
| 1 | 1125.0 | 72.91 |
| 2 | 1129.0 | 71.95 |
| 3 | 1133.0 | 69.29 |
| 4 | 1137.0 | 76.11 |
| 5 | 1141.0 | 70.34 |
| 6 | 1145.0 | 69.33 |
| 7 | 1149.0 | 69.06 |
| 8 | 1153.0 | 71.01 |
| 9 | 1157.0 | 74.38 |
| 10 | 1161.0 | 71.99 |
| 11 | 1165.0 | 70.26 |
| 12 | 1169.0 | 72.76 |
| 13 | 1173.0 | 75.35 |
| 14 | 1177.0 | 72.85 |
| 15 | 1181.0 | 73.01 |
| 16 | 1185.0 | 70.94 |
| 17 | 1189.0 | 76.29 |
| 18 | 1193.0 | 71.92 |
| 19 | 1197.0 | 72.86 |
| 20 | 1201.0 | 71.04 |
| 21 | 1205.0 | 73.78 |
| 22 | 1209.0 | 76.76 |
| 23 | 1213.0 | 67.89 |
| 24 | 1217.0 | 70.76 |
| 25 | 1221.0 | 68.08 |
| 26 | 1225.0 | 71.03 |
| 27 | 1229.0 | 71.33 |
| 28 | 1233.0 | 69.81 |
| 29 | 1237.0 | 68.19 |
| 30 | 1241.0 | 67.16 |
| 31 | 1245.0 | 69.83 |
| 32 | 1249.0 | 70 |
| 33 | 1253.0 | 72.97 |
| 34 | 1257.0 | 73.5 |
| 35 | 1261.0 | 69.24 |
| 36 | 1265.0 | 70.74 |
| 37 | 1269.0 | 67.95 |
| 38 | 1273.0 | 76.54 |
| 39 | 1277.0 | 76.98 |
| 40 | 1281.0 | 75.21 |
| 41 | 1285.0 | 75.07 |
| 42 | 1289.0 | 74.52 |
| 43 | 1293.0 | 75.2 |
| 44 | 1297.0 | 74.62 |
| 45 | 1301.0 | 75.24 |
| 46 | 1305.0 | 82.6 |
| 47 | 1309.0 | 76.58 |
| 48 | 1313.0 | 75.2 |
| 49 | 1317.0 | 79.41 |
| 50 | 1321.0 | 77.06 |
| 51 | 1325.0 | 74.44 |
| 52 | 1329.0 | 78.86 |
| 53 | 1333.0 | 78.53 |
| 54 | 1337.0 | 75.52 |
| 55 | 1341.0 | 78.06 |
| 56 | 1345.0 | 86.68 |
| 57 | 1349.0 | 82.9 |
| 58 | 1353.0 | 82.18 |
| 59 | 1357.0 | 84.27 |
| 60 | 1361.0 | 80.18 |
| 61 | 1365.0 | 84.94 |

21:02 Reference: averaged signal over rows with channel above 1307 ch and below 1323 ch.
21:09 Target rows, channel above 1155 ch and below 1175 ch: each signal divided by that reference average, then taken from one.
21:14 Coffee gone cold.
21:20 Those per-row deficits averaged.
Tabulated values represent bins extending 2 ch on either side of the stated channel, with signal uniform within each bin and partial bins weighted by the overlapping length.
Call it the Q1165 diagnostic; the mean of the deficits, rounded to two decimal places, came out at 0.05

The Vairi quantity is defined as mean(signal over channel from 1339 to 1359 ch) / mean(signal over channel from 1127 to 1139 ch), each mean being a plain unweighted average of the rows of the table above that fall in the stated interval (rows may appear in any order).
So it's 1.14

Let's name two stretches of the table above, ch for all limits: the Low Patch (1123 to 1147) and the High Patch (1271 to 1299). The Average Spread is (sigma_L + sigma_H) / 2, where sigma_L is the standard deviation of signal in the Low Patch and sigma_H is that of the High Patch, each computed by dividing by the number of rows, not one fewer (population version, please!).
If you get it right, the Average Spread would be 1.6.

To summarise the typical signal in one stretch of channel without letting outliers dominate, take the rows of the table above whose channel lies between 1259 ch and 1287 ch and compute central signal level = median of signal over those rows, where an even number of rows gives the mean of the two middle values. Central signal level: 75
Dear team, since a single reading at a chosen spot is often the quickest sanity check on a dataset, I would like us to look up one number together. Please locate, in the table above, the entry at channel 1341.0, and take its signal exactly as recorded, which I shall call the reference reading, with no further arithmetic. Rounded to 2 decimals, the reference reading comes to 78.06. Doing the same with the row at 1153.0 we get 71.01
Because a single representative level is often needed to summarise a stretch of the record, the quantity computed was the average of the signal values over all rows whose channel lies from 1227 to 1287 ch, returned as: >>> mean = 71.6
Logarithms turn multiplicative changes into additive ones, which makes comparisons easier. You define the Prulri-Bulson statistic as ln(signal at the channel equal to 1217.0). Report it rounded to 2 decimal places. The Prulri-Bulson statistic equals 4.26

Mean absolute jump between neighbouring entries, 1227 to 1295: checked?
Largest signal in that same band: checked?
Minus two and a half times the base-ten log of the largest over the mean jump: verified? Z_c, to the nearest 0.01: -3.99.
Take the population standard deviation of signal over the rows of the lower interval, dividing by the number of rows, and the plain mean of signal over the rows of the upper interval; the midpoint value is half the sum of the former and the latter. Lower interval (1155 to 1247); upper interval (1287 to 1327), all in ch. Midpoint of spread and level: 39.5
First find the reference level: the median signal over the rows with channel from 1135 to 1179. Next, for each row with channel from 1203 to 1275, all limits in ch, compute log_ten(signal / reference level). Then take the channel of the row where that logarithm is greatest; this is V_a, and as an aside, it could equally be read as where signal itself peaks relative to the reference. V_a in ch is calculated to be 1209.0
